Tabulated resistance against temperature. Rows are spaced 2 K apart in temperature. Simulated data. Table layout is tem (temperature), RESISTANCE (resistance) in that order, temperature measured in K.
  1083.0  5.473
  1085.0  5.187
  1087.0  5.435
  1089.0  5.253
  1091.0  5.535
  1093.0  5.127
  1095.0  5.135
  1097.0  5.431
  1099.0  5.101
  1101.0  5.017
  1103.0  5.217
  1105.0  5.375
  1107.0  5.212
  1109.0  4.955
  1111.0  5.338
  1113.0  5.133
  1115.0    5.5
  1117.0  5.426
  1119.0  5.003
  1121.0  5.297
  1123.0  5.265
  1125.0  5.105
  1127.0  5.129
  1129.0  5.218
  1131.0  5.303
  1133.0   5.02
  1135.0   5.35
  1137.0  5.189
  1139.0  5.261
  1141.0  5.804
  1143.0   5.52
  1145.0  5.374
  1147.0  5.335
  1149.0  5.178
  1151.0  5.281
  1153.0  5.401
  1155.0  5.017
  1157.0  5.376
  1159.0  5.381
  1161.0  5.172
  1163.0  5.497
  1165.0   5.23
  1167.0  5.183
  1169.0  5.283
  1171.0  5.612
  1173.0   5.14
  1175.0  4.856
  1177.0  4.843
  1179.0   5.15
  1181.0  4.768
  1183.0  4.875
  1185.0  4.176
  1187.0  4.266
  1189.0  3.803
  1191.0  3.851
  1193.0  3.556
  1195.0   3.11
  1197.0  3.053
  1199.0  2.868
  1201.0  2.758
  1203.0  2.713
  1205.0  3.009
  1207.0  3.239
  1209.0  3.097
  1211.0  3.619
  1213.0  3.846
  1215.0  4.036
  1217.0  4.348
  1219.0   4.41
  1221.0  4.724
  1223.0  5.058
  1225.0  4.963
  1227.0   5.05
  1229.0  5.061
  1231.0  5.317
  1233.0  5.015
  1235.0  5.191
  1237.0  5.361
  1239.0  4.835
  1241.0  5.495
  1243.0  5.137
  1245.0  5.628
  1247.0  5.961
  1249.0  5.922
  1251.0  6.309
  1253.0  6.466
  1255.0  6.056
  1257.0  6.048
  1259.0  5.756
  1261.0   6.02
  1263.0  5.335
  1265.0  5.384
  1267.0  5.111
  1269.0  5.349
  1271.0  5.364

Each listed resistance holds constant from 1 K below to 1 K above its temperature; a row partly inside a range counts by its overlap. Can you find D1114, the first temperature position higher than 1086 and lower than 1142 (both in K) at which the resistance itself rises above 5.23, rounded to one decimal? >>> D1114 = 1087.0 K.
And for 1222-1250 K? 1231.0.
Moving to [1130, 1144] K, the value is 1131.0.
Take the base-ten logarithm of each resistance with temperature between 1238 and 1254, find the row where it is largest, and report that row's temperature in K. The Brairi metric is 1253.0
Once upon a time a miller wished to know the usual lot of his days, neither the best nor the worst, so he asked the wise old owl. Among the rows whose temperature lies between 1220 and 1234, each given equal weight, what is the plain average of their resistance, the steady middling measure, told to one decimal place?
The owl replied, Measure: 5.0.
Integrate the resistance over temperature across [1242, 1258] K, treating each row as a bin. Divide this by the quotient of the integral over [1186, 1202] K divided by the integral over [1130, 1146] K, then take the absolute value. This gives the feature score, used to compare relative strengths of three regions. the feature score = 149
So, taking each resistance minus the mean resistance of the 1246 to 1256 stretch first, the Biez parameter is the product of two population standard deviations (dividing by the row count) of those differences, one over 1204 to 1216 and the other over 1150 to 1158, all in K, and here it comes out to 0.059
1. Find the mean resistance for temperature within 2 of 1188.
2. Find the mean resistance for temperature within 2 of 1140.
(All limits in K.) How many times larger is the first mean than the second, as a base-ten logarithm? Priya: -0.14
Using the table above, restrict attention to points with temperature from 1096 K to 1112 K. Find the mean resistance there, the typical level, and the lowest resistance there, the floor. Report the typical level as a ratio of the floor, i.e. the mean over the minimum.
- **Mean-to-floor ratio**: 1.05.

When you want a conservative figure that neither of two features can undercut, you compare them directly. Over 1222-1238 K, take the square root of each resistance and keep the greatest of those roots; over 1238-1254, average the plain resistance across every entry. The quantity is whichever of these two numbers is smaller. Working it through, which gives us 2.32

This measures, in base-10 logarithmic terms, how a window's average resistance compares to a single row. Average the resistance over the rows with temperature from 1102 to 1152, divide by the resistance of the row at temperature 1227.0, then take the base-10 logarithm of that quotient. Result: 0.02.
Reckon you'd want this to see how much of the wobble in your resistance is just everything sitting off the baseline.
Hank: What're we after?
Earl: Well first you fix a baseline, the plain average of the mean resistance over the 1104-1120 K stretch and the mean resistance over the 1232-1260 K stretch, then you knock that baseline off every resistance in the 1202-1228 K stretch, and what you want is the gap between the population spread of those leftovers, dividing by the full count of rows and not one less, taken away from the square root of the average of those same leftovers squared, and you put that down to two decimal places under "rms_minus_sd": 0.85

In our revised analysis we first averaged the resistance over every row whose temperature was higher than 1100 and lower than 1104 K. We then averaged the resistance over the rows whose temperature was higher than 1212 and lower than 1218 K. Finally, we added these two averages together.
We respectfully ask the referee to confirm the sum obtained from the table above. 9.2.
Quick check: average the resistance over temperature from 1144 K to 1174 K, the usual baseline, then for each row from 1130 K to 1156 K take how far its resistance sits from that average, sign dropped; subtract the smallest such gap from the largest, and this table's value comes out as 0.50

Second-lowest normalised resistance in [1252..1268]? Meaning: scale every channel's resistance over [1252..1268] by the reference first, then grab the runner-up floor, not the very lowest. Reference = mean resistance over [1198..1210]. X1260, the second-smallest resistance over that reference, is 1.81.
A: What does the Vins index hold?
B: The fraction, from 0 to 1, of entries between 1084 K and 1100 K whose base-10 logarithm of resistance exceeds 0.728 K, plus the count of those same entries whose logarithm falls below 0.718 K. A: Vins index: 4.4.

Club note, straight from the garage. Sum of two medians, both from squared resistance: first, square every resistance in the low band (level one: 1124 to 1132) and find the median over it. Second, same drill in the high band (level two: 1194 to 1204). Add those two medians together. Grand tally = 35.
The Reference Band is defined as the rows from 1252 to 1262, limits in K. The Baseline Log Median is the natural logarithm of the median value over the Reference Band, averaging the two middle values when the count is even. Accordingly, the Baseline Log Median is 1.80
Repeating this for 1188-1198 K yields 1.27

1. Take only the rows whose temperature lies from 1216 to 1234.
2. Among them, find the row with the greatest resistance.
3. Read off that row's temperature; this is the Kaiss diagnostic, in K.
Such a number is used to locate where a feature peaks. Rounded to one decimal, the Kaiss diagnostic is 1231.0 K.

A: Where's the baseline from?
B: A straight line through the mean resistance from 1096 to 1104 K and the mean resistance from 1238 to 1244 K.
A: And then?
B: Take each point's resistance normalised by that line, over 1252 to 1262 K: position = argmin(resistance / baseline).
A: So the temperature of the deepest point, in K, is 1259.0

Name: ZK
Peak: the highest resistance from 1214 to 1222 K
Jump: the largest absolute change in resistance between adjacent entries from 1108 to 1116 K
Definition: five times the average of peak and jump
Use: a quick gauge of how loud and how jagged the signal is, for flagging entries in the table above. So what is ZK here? 12.8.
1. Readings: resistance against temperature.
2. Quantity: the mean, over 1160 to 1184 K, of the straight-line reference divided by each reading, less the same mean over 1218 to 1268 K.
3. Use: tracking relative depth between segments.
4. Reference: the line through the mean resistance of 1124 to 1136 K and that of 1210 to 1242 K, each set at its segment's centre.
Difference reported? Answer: 0.10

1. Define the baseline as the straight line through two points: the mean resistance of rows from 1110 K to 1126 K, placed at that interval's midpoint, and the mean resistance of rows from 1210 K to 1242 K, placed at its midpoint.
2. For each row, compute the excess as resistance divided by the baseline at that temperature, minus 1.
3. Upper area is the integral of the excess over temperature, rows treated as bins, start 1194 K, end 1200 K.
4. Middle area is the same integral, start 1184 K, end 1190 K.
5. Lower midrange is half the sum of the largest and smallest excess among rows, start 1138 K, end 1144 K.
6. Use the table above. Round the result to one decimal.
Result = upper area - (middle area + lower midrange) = -1.3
